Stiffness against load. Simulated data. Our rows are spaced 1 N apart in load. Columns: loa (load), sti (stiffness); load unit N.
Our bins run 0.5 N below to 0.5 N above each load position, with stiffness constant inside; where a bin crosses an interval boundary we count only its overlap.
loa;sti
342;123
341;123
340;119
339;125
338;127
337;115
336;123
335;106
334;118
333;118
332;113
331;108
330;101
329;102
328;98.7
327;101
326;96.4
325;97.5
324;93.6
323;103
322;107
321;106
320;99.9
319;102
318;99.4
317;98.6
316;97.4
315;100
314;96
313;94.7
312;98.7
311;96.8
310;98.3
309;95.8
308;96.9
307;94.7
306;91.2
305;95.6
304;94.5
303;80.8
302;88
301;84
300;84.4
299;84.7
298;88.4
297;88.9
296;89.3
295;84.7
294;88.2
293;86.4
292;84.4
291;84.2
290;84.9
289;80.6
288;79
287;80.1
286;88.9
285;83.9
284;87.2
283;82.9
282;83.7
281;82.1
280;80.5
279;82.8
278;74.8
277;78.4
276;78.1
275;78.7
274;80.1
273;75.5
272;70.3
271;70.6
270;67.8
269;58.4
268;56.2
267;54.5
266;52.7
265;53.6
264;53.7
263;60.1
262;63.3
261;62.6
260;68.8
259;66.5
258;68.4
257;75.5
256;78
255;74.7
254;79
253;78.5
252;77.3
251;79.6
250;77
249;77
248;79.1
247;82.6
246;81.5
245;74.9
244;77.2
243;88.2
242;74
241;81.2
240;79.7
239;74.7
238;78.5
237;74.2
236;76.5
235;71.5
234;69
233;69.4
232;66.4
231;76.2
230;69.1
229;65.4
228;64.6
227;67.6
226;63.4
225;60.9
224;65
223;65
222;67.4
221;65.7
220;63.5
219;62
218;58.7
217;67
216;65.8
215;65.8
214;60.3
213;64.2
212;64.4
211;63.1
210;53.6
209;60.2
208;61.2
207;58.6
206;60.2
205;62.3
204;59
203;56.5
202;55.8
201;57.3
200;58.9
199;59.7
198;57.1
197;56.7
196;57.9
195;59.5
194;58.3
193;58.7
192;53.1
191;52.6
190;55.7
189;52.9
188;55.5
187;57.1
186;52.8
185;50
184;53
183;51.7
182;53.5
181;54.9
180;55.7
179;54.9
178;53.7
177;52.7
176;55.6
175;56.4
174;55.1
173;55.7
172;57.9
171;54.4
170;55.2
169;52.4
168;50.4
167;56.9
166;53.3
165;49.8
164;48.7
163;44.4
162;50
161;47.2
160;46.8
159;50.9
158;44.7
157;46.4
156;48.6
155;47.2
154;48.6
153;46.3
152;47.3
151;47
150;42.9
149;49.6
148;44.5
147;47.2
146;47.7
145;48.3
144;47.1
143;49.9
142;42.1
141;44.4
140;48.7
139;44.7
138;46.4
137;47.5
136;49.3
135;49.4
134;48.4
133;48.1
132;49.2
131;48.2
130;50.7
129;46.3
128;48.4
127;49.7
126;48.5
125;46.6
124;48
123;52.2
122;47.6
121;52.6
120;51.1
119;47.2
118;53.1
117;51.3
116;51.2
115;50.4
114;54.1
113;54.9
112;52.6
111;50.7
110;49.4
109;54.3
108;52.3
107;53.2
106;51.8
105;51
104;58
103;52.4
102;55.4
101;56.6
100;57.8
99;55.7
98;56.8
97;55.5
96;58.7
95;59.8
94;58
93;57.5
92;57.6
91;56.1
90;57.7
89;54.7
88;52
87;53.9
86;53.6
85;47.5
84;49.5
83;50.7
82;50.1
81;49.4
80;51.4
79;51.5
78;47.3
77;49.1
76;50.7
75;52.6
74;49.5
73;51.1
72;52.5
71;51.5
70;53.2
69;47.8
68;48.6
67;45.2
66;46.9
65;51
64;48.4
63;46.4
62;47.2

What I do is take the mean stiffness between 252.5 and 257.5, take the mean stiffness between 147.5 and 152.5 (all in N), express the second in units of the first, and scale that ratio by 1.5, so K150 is 0.90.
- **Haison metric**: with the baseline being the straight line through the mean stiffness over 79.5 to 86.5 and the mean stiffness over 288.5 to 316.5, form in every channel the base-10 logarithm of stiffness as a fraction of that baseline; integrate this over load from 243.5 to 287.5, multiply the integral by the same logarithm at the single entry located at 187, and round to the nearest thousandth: 0.222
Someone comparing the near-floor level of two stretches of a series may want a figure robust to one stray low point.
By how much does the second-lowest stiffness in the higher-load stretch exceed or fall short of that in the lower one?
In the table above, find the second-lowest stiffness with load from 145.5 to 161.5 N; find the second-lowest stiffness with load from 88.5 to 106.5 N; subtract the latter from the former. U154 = -7.3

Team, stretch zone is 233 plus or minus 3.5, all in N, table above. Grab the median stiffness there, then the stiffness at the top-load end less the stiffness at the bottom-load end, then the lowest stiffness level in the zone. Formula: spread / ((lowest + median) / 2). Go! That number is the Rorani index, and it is 0.11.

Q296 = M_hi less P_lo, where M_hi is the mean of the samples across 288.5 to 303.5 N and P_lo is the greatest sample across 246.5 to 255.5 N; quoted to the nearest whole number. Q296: 3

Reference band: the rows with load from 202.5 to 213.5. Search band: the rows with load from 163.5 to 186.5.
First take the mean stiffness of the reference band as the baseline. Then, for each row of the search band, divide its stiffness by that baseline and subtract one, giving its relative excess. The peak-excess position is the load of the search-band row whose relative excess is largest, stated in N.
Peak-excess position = 172 N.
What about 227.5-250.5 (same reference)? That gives 243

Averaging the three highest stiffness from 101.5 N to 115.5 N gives 56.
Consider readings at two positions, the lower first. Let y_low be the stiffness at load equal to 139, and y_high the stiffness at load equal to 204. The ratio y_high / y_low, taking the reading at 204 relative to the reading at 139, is 1.3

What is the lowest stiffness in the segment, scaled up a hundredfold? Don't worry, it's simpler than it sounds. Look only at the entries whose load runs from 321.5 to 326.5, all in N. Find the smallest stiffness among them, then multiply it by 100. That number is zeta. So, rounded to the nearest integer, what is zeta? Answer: 9360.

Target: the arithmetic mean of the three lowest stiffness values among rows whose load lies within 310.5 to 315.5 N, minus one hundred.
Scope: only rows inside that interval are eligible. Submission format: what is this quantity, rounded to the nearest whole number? -4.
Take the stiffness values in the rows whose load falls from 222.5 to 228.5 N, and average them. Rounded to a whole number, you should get 64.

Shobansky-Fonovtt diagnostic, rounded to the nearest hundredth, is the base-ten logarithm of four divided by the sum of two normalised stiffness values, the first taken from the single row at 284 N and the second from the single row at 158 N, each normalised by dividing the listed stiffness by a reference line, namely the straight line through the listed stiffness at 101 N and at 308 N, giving 0.40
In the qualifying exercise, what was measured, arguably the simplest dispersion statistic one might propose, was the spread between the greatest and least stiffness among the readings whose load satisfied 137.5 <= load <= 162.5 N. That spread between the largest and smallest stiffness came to 8.8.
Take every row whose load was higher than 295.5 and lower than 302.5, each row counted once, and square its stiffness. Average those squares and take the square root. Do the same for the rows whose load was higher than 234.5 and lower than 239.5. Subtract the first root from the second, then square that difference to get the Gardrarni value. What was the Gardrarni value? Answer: 137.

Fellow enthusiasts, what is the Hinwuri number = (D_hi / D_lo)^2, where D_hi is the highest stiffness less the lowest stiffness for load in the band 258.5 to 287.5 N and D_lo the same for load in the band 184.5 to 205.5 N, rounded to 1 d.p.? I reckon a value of 8.7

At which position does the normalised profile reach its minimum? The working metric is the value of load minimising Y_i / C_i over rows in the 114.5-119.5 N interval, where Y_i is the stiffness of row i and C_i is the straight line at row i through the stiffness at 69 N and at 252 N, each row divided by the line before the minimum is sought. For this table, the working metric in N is 119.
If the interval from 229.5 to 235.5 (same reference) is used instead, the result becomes 232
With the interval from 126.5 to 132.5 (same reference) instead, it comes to 129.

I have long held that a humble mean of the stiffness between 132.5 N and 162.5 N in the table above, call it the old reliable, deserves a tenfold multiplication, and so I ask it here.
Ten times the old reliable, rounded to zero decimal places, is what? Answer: 472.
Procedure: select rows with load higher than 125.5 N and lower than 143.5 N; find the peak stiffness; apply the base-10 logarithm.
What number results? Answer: 1.71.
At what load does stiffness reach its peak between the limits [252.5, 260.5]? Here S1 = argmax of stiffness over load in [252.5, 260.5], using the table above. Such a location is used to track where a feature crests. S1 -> 254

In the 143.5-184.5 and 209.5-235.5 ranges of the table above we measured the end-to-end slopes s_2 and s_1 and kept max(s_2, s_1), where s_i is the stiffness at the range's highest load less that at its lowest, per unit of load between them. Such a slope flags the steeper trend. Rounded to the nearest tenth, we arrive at 0.7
